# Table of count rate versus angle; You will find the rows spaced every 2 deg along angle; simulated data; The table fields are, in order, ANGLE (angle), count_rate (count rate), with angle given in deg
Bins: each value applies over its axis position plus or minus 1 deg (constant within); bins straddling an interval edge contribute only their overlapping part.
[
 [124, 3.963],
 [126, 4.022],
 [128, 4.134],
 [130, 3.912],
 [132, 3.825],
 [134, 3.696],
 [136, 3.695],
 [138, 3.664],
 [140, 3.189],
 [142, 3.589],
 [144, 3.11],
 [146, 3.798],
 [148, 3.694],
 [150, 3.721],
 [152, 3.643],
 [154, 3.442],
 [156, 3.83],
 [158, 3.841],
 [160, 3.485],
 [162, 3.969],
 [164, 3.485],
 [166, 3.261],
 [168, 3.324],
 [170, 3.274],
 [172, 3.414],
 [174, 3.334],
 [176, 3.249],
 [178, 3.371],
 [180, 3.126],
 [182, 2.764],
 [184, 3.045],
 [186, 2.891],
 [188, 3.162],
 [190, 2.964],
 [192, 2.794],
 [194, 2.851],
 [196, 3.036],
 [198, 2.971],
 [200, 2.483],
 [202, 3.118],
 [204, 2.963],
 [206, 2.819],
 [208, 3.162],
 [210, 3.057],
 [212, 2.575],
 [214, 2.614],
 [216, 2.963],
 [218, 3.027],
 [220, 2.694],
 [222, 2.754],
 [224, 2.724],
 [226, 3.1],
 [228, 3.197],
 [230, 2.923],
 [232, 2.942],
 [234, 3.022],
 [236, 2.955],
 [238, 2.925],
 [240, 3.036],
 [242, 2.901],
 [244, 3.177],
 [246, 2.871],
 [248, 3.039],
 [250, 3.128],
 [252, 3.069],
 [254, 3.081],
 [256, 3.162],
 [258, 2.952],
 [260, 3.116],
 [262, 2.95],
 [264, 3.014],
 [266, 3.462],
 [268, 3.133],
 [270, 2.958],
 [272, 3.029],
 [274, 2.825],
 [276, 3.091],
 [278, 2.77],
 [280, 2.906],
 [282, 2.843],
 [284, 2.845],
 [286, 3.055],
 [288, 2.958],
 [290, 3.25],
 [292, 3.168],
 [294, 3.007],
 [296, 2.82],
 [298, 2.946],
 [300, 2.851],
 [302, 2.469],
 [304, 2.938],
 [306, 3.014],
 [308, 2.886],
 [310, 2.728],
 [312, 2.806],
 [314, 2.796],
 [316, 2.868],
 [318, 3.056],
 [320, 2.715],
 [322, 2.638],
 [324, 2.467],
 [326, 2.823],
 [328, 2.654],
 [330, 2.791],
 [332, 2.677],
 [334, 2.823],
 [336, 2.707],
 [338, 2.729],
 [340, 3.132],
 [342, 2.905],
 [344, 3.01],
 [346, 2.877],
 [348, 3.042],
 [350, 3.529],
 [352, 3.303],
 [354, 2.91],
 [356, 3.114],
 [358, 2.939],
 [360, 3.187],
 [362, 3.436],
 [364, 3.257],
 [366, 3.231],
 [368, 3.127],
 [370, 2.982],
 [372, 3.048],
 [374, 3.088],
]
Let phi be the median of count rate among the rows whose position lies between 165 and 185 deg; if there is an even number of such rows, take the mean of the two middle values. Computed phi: 3.27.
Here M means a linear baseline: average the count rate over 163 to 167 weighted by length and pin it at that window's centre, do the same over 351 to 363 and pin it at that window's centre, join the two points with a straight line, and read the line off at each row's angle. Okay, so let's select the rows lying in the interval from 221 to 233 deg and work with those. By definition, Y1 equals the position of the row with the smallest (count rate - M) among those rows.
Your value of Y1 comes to 224 deg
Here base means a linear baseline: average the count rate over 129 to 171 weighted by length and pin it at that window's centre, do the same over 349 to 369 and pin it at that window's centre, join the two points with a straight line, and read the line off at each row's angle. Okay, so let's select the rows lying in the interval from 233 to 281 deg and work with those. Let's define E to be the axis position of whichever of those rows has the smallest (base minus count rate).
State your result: 266 deg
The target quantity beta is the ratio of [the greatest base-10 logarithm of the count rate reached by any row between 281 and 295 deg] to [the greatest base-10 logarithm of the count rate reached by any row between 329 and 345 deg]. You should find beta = 1.03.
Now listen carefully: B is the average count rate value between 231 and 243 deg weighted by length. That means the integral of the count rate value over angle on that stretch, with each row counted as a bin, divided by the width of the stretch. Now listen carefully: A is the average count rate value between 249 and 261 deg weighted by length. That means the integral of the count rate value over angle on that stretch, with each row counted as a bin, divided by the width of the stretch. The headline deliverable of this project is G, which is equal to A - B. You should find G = 0.1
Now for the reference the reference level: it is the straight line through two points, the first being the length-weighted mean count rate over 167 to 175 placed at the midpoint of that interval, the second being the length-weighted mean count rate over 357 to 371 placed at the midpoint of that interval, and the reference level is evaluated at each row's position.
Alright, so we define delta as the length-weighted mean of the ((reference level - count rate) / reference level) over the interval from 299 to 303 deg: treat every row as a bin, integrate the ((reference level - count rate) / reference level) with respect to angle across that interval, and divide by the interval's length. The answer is 0.17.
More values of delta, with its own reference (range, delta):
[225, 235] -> 0.08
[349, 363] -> -0.01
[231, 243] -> 0.10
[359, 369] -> -0.03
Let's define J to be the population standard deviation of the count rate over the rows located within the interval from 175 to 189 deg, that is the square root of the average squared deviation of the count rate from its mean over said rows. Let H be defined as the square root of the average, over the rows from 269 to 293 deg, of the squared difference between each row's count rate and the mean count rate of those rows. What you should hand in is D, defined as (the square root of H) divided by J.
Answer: 2.0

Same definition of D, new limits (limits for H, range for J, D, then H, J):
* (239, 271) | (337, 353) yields 1.5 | 0.14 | 0.238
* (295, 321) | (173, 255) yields 2.0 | 0.14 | 0.193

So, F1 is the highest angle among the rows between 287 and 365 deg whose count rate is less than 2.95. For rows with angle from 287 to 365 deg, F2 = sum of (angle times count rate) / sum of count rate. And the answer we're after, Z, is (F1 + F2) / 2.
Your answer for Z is 342.3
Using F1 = 358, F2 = 326.6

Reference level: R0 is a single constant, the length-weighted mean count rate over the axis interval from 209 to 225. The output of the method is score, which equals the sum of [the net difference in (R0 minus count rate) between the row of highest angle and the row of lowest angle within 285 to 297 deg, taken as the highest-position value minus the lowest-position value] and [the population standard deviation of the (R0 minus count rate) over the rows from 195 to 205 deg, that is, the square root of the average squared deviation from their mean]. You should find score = 0.5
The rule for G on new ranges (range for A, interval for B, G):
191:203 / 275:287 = 0.0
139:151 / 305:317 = 0.7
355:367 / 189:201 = 0.3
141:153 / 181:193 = 0.7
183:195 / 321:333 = 0.3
